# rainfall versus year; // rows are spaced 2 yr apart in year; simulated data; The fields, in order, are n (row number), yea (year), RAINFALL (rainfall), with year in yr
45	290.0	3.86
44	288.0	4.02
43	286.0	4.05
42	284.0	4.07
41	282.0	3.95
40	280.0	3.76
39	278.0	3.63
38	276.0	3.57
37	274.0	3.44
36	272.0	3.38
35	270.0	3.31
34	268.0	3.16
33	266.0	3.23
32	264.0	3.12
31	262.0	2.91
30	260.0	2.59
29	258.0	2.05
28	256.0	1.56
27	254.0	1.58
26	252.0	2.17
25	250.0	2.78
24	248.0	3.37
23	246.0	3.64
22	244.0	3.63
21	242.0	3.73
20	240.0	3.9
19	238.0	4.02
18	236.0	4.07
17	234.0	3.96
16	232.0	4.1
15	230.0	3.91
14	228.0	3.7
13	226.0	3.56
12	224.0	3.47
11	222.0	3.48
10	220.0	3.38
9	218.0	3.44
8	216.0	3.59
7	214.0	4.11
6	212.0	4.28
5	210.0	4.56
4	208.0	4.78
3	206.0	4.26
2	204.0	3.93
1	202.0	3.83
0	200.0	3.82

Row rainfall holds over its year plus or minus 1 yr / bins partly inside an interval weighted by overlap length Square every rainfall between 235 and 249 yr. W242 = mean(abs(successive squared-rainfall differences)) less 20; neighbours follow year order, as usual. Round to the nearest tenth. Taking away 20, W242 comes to -19.1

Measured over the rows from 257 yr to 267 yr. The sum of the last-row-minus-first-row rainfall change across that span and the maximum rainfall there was 4.4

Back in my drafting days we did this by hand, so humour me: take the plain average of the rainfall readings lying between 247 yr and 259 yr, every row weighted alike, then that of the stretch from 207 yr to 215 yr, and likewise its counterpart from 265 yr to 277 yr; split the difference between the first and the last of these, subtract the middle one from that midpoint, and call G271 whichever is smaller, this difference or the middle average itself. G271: -1.6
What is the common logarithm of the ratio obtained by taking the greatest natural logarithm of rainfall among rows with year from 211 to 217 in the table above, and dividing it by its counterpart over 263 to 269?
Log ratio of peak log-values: 0.09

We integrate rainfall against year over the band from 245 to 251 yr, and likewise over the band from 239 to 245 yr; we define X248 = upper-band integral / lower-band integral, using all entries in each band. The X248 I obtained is 0.9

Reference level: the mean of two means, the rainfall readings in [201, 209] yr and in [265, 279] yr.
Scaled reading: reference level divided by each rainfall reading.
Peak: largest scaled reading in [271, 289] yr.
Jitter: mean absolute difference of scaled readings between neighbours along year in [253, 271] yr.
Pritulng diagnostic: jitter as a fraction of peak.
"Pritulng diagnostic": 0.152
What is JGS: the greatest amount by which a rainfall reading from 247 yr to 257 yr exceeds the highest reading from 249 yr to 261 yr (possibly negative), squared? 0.35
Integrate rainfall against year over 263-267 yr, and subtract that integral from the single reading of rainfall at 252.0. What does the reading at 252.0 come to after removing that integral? -11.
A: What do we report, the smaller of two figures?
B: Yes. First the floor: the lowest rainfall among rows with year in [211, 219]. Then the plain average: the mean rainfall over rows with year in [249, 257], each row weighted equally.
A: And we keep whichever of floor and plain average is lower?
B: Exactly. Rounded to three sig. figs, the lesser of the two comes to 2.02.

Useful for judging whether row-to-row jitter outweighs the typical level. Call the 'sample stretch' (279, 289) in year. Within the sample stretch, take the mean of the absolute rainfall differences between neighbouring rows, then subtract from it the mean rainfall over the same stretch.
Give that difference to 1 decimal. -3.9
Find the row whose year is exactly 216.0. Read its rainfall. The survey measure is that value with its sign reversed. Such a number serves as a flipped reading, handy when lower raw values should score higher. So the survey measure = -3.6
